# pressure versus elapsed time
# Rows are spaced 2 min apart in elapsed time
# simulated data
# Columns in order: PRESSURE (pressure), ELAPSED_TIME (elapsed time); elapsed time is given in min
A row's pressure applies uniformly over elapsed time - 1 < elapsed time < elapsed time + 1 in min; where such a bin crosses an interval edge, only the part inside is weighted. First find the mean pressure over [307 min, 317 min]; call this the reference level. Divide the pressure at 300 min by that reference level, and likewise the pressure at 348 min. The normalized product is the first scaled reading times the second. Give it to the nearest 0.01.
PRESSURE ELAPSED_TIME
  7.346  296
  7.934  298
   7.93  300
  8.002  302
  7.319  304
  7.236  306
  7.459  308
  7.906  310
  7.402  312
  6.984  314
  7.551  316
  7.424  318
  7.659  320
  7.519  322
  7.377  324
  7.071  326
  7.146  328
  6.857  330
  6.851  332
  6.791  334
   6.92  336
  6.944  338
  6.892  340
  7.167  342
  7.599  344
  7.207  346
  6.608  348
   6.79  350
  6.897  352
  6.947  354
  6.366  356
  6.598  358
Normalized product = 0.94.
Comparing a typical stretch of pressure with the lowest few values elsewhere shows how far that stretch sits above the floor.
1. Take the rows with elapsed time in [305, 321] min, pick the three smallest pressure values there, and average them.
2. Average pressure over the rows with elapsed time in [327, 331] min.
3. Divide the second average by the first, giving 0.971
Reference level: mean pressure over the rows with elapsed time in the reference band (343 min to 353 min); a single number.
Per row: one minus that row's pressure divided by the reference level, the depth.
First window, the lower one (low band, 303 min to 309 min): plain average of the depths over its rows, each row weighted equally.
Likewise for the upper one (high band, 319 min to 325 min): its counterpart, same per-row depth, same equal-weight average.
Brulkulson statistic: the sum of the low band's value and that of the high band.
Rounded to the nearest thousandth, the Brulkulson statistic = -0.116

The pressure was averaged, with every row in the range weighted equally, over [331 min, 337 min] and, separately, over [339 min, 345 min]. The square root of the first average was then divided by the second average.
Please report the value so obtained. 0.363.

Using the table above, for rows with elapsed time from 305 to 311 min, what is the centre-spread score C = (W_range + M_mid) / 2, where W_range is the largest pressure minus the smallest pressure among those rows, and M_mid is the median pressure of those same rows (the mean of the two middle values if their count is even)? 4.06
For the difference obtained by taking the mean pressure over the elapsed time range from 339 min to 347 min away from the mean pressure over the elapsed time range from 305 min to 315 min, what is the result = 0.18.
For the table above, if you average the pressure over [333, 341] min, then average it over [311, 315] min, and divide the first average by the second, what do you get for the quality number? 0.96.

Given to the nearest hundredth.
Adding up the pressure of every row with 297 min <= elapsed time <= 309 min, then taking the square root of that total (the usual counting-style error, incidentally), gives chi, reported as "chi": 6.77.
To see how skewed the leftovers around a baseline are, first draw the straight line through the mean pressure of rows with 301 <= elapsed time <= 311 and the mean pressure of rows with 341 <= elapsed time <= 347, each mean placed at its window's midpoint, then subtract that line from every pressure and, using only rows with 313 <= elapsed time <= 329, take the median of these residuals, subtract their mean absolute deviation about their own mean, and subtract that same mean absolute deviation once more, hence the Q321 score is -0.476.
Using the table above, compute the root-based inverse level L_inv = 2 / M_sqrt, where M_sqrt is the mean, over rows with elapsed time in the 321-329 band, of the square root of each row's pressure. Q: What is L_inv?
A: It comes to 0.741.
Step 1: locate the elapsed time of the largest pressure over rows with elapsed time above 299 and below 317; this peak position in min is 302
